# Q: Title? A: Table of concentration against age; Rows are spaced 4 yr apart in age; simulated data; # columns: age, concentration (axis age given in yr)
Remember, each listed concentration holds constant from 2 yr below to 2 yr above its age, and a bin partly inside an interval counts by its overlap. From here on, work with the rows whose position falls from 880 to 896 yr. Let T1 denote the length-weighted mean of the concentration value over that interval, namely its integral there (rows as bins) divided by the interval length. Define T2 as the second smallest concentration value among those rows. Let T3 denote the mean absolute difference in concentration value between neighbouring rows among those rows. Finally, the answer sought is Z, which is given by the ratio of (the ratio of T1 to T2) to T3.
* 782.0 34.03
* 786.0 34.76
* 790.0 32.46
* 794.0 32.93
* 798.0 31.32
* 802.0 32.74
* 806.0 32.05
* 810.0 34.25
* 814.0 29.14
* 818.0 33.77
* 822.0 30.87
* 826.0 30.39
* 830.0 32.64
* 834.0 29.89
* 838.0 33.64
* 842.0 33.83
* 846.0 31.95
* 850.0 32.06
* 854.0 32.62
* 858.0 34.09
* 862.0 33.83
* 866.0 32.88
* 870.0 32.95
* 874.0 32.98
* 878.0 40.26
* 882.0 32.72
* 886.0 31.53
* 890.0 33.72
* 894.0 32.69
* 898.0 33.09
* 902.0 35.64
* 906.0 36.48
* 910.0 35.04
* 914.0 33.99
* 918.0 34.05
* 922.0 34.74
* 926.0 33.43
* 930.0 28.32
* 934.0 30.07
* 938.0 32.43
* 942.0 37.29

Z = 0.68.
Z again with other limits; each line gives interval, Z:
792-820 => 0.40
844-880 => 0.78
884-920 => 0.87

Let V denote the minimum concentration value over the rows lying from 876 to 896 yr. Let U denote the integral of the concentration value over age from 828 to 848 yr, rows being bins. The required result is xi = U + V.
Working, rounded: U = 648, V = 31.53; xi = 679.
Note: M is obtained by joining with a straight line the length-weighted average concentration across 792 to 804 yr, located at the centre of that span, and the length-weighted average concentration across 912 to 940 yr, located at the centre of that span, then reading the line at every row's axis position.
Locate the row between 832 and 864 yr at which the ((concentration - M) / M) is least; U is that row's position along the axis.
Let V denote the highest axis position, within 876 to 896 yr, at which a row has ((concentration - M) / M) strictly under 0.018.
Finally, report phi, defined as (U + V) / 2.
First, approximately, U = 834.0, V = 894.0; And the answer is 864 yr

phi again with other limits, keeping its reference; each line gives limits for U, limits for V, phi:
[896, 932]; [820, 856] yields 892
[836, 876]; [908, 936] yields 890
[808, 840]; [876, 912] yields 854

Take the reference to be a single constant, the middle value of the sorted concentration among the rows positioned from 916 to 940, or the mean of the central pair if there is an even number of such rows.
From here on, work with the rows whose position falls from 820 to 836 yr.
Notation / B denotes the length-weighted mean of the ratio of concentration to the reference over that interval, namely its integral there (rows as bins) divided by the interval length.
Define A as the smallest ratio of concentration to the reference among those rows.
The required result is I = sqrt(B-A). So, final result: 0.18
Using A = 0.908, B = 0.94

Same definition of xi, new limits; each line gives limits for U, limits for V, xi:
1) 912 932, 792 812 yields 689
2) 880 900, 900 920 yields 689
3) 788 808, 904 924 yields 680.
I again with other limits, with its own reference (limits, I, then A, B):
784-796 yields 0.17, 0.986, 1.01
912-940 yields 0.35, 0.860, 0.98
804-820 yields 0.31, 0.885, 0.98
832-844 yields 0.28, 0.908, 0.99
